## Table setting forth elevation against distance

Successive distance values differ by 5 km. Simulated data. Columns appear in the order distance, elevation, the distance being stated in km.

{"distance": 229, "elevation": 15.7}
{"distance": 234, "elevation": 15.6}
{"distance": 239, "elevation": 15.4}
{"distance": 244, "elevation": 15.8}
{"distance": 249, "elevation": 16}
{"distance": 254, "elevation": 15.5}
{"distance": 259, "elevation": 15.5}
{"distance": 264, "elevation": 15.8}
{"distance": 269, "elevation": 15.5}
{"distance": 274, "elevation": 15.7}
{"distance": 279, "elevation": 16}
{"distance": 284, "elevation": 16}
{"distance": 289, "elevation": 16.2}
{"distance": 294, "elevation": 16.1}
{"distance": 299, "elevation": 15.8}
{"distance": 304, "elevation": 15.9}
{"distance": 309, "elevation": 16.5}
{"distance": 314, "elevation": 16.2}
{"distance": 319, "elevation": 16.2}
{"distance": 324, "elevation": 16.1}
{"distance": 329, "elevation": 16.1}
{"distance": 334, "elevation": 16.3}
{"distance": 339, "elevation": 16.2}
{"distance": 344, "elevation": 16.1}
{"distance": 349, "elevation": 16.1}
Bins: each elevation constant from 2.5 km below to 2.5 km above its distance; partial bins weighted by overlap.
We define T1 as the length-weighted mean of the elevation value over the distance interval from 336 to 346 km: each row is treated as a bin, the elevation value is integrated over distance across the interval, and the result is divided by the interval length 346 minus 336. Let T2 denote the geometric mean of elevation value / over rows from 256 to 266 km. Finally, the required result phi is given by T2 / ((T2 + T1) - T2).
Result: 0.97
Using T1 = 16.2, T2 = 15.6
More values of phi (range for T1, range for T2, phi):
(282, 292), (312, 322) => 1.01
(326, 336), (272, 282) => 0.98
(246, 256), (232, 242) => 0.98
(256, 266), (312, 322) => 1.04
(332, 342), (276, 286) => 0.99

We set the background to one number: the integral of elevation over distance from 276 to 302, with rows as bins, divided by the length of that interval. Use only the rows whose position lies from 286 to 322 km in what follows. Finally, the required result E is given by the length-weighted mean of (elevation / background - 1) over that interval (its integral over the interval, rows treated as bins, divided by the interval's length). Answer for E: 0.007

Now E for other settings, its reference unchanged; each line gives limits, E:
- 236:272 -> -0.023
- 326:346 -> 0.010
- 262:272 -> -0.023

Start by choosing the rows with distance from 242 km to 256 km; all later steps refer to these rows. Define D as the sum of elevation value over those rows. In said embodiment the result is 47.3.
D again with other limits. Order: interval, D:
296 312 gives 48.2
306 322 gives 48.9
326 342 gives 48.6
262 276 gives 47.0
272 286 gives 47.7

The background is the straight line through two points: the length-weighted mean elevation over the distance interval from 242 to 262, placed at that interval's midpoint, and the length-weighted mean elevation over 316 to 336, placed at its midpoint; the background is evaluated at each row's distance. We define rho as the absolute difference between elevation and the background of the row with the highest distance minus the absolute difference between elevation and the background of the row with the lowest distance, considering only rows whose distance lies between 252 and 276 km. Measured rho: -0.07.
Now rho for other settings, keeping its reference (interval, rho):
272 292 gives 0.12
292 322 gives -0.06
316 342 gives -0.02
